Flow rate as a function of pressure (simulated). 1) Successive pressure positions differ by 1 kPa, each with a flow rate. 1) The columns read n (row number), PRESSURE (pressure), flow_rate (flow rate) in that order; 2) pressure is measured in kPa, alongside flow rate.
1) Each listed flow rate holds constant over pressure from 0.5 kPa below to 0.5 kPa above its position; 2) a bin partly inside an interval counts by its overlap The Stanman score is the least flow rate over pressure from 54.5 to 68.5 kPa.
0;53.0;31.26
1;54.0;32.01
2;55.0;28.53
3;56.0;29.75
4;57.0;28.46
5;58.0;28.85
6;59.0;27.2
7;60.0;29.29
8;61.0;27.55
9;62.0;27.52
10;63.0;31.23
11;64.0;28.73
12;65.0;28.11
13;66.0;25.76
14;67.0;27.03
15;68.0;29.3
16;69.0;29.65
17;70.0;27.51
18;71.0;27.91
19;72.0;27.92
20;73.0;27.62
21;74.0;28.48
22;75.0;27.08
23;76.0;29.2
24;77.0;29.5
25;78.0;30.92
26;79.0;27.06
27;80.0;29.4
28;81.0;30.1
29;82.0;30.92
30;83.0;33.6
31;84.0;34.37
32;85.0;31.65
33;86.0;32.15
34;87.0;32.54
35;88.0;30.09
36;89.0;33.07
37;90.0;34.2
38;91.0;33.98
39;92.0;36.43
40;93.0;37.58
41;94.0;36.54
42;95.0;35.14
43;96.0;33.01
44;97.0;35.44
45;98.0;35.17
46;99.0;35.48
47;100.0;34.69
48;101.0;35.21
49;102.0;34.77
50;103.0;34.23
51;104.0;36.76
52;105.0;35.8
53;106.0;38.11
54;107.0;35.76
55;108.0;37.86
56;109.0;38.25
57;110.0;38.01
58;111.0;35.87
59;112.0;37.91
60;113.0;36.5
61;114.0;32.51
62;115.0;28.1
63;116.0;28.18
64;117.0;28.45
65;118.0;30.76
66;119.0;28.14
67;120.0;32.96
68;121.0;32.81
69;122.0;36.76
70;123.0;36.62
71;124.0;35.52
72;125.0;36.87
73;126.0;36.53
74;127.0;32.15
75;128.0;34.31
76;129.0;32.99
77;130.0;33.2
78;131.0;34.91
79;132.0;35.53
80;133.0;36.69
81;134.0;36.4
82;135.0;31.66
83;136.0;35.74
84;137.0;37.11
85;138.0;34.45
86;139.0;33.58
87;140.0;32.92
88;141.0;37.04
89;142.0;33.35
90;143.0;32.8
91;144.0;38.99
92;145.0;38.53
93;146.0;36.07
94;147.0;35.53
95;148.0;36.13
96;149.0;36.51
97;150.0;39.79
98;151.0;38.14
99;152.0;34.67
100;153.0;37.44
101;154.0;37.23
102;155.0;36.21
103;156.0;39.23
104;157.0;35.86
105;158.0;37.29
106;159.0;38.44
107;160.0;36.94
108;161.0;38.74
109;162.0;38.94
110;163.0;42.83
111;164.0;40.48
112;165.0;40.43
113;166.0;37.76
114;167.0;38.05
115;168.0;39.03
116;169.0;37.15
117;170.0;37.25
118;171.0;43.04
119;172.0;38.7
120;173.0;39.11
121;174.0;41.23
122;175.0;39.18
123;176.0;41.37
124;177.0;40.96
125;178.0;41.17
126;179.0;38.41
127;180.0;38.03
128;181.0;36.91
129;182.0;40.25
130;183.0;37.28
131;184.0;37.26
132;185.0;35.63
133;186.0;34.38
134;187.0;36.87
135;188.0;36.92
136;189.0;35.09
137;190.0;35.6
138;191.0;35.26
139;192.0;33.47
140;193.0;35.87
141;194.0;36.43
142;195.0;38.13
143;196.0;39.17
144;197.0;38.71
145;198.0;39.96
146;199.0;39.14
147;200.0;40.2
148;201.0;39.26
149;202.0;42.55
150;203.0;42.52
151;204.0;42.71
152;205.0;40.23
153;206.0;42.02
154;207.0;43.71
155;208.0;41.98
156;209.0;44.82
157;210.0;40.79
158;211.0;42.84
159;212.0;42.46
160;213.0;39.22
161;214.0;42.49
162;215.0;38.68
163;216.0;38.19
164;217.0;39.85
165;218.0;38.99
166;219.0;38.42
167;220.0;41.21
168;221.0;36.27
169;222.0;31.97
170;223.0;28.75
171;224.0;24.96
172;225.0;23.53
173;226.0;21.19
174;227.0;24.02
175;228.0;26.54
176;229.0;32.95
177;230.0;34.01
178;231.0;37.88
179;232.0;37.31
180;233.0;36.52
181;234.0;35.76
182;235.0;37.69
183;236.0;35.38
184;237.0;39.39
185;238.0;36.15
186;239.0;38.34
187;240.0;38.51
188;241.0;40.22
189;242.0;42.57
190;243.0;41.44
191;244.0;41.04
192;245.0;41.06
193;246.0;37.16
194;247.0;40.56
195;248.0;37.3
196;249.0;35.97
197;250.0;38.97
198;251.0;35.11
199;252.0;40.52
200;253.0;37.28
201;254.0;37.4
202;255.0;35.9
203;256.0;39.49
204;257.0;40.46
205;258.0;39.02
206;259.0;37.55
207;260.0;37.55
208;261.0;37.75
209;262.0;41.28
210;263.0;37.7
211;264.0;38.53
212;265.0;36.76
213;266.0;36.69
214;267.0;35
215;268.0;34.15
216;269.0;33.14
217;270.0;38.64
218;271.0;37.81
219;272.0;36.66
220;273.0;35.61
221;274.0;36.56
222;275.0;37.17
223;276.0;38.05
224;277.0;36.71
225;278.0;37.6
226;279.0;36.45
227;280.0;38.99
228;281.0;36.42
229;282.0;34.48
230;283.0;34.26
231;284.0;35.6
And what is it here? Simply 25.76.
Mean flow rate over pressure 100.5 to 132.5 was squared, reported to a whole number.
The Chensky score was 1187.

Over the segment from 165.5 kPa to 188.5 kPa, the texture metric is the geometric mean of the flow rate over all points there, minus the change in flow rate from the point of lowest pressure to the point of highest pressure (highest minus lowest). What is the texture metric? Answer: 39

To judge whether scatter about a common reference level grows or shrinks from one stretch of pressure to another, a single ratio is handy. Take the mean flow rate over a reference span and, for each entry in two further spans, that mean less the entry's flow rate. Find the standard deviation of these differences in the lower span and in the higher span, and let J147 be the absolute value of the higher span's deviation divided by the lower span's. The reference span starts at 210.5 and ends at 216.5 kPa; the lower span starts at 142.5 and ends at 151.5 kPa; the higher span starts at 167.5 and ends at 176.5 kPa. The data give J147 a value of 0.91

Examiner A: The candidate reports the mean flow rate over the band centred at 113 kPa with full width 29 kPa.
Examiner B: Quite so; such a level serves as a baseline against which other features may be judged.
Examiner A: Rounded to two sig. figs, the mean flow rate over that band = 35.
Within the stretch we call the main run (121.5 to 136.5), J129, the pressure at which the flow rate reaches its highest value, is 125.0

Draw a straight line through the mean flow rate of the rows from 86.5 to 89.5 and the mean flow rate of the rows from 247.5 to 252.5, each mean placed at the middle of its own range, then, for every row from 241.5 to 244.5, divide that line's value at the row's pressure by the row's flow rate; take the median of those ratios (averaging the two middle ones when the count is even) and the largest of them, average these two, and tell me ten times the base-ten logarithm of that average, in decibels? -0.43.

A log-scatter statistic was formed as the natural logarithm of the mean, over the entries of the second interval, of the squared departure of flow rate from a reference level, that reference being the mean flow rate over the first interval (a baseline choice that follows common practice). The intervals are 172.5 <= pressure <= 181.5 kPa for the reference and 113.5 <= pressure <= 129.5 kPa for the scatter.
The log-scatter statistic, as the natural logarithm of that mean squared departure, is 4.0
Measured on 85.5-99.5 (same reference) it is 3.4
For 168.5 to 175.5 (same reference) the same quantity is 1.4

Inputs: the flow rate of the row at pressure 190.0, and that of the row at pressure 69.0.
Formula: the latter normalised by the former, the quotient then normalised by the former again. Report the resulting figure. 0.0234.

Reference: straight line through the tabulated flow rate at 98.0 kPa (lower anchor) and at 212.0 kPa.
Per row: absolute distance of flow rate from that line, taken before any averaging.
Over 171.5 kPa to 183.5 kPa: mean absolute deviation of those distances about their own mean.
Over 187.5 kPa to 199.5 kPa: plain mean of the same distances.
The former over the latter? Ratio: 0.20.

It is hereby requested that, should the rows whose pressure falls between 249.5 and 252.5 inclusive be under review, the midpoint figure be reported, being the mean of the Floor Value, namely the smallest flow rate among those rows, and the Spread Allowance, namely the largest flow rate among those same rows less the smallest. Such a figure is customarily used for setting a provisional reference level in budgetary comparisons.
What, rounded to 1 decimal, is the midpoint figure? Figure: 20.3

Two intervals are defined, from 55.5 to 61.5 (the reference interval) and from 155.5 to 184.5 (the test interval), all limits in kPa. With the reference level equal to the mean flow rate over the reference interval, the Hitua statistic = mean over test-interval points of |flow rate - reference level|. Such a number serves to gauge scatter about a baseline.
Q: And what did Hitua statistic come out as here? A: 10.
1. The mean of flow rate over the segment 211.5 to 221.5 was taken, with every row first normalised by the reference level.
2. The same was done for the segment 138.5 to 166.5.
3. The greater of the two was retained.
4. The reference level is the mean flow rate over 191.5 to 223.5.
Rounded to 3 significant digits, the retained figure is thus 1.00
